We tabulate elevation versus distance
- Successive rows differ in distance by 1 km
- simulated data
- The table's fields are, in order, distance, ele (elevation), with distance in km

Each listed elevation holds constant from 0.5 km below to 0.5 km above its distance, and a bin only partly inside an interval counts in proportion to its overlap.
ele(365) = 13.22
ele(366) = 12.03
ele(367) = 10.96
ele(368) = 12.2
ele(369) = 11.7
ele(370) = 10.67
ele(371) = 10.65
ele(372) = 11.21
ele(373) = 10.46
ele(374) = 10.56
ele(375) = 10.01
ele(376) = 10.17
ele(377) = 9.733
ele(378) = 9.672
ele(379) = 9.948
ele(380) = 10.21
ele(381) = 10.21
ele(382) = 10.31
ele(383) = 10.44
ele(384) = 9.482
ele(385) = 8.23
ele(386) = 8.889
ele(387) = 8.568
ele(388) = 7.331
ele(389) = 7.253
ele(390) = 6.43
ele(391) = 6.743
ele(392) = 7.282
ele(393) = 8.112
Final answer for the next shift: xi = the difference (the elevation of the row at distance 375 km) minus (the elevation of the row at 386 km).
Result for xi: 1.1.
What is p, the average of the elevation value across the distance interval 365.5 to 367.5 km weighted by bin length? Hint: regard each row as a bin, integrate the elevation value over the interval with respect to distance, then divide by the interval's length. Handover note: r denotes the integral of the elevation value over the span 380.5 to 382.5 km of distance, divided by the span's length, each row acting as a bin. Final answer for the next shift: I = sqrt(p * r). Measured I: 10.9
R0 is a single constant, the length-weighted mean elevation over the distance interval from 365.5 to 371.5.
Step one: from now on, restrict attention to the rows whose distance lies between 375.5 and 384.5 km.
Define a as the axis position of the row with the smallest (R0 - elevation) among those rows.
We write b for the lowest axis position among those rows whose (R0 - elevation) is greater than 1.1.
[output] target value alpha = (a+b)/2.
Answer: 379.5 km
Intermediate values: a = 383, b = 376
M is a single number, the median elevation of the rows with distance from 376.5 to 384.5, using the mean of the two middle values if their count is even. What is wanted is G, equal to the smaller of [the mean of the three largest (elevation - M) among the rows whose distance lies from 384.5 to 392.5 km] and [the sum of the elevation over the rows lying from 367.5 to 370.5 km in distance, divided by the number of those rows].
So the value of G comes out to -1.5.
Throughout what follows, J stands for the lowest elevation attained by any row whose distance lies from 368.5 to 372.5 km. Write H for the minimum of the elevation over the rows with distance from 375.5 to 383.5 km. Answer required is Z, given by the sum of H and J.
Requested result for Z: 20.3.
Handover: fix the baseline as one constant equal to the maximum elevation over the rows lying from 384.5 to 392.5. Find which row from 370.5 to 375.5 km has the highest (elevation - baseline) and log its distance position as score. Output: 372 km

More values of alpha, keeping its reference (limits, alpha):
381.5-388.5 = 383.5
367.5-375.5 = 371.5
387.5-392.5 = 388.0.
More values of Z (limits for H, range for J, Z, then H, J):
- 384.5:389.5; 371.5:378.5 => 16.9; 7.253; 9.672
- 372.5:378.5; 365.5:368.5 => 20.6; 9.672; 10.96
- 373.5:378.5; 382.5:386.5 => 17.9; 9.672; 8.23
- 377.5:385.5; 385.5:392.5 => 14.7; 8.23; 6.43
